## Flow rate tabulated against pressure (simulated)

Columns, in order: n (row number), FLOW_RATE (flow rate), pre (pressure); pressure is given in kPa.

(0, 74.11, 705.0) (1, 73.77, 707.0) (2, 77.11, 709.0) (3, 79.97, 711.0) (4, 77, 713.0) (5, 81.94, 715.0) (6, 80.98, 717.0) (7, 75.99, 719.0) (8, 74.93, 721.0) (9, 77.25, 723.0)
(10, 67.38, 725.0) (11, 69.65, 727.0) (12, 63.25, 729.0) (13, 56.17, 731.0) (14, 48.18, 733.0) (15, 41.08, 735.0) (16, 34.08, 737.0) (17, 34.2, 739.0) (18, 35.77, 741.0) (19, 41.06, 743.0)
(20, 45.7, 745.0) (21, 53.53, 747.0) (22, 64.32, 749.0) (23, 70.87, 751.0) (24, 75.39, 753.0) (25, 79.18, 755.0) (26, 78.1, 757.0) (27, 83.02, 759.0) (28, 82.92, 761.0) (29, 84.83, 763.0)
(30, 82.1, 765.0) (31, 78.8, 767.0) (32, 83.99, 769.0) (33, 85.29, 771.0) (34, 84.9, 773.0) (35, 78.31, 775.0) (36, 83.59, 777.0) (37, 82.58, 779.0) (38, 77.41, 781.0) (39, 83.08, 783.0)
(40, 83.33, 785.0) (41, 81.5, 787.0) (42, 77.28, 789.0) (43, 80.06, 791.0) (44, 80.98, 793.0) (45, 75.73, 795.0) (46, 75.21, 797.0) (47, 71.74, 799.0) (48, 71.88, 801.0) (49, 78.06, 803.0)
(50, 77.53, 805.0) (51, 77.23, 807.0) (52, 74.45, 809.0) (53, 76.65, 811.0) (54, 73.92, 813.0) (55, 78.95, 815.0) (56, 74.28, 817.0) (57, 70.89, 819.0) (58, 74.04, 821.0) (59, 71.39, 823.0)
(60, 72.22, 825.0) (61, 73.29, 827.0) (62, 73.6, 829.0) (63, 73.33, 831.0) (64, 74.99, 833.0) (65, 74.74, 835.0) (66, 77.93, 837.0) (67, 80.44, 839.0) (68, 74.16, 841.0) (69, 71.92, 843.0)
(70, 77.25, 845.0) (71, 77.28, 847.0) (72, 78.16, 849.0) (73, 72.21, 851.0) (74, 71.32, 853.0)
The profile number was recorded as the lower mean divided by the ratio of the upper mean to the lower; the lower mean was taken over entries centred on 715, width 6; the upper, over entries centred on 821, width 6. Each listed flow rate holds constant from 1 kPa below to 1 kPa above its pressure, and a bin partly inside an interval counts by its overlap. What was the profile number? 89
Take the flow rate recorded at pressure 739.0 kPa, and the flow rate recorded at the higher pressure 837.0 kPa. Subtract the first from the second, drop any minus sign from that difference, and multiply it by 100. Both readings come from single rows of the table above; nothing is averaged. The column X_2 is 4373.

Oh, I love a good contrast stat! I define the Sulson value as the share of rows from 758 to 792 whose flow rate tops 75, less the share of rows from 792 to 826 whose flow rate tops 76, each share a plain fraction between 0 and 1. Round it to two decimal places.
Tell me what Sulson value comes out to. 0.65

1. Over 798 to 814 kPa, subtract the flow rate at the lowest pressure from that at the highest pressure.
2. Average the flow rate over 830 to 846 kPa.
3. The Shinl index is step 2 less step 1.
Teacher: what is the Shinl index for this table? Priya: 73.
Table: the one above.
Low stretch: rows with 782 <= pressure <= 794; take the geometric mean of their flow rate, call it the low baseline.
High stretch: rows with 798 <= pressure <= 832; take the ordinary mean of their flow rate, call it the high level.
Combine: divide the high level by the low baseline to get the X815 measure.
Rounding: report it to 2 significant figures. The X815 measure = 0.92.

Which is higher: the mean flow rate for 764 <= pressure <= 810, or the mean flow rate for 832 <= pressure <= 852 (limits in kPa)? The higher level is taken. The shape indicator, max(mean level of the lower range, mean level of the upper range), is 79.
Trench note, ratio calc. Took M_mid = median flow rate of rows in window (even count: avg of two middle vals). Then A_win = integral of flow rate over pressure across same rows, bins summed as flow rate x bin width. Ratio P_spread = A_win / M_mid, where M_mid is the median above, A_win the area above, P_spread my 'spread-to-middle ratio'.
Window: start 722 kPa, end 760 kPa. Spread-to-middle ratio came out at 35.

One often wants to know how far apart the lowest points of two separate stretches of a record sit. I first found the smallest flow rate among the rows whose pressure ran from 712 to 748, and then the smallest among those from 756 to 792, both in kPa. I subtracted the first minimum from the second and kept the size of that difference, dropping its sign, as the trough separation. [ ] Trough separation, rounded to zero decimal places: 43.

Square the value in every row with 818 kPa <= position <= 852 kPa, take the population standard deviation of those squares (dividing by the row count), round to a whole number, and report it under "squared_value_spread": 400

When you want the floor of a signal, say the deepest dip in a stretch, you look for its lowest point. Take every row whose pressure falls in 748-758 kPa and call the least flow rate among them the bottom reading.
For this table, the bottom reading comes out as 64.32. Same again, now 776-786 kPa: 77.41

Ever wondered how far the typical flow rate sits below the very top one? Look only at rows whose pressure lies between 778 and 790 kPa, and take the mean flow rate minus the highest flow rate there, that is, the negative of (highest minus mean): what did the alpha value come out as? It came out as -2.5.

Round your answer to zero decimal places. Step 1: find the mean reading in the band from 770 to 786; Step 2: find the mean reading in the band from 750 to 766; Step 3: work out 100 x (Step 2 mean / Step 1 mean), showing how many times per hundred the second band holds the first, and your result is 97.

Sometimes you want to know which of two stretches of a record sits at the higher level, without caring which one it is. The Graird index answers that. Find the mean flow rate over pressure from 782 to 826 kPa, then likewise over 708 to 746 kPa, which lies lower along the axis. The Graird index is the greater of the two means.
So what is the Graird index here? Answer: 76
